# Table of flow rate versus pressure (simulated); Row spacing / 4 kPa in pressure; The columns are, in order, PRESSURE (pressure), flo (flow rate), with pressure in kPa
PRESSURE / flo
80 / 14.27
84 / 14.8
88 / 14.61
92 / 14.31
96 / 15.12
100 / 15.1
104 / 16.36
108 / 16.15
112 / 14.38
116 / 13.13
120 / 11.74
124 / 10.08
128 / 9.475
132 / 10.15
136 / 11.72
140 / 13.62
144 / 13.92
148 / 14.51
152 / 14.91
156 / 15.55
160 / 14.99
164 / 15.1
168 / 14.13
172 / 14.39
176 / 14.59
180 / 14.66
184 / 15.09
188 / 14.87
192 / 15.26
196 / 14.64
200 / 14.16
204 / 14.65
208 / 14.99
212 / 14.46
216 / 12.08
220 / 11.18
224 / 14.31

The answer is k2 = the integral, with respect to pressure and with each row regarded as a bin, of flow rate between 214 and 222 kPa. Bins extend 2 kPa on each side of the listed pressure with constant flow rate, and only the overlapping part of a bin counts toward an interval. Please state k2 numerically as 93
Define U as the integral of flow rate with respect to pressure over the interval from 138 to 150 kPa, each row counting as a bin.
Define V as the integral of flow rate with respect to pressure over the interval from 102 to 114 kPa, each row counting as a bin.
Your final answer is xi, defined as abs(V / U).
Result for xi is 1.12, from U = 168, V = 188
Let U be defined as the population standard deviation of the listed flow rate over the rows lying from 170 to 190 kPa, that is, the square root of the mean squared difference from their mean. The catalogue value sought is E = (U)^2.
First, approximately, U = 0.2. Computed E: 0.1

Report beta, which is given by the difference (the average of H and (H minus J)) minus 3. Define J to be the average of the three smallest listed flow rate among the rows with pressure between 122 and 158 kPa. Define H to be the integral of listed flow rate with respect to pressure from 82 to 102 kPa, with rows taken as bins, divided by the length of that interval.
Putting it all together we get 6.8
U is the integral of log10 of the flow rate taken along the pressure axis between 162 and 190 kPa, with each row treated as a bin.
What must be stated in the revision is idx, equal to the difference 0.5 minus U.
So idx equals -32.2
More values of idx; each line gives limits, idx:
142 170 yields -32.2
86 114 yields -32.5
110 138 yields -29.1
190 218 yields -31.8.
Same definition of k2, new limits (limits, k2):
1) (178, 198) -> 298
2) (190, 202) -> 176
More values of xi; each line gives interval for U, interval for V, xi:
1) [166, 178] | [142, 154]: 1.01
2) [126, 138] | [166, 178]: 1.38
